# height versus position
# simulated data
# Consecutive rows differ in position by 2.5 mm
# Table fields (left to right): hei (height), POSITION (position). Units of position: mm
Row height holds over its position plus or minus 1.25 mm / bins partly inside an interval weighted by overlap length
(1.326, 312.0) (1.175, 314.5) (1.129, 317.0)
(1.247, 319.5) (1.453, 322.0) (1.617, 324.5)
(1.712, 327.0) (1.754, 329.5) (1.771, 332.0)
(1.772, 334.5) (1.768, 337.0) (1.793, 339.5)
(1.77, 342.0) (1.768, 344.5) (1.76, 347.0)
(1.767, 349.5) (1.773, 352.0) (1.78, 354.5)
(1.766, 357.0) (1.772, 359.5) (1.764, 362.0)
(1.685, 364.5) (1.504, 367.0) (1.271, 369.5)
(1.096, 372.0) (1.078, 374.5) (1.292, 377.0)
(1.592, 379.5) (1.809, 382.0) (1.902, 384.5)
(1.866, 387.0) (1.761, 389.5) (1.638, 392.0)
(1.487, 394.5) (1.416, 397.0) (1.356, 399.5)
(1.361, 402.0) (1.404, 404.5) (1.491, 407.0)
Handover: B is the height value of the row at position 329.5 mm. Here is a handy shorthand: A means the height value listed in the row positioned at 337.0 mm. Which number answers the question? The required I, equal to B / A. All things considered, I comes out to 1.0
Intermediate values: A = 1.768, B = 1.754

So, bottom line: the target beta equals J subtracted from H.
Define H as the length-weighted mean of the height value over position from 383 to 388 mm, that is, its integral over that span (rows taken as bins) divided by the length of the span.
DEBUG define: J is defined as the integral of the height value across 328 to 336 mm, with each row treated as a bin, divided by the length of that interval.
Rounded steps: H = 1.88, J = 1.8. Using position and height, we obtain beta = 0.12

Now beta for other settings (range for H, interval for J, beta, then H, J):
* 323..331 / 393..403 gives 0.28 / 1.69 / 1.4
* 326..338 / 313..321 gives 0.56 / 1.76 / 1.2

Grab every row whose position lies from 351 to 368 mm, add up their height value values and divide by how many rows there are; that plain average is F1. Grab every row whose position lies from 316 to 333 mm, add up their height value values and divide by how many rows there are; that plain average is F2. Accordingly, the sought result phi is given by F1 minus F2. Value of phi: 0.19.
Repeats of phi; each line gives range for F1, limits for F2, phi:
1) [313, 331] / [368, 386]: 0.01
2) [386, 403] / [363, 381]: 0.20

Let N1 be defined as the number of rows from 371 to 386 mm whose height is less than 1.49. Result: 3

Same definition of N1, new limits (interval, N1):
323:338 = 0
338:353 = 0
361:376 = 3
